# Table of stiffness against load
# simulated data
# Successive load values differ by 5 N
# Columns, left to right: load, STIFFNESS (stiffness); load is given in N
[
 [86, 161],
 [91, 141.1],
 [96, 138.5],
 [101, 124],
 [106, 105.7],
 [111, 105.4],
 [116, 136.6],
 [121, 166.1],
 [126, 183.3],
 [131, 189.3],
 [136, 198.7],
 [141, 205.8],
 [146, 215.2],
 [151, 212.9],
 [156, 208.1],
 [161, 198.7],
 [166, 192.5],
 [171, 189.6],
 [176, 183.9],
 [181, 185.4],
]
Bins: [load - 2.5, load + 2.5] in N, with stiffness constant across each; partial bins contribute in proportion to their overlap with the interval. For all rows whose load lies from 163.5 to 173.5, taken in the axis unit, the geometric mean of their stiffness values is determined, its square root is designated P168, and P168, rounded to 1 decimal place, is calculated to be 13.8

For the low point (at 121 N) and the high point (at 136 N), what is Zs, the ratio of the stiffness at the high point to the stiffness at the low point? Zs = 1.2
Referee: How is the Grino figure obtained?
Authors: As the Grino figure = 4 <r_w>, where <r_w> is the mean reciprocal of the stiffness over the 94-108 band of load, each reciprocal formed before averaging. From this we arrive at 0.0330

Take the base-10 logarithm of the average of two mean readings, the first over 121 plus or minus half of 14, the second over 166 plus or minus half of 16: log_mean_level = 2.25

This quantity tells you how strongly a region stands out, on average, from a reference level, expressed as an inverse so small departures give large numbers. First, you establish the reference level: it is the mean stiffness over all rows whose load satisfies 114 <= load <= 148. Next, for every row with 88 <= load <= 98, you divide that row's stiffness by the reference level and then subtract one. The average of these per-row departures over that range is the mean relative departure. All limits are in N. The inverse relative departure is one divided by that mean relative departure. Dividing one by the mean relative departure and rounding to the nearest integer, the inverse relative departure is -4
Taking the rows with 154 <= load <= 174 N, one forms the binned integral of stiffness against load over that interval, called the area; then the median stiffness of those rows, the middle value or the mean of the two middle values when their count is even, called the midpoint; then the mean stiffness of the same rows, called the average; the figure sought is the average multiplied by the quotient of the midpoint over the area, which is 9.8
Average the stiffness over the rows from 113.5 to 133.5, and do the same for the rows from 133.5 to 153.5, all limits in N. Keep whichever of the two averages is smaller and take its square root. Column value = 13.0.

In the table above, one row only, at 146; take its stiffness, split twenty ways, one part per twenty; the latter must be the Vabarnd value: 10.8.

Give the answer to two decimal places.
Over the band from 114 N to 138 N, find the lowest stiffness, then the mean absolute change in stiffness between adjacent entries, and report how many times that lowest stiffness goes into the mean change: 0.11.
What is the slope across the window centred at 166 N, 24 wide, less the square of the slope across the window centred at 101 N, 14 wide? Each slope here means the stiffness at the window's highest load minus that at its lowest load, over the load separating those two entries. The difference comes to -12.0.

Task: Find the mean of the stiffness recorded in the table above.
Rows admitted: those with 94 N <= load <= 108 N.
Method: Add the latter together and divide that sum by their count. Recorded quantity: 123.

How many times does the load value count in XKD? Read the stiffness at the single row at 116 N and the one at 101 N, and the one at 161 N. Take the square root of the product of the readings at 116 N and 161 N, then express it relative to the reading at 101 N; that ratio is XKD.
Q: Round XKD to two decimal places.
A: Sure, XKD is 1.33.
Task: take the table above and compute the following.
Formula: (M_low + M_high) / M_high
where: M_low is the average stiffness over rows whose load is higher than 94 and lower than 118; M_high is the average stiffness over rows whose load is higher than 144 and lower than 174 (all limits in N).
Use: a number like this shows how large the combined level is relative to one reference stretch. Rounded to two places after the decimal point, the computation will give 1.60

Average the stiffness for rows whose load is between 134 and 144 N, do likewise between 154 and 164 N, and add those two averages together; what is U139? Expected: 406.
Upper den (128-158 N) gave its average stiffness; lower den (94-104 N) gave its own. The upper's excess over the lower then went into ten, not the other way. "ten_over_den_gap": 0.1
